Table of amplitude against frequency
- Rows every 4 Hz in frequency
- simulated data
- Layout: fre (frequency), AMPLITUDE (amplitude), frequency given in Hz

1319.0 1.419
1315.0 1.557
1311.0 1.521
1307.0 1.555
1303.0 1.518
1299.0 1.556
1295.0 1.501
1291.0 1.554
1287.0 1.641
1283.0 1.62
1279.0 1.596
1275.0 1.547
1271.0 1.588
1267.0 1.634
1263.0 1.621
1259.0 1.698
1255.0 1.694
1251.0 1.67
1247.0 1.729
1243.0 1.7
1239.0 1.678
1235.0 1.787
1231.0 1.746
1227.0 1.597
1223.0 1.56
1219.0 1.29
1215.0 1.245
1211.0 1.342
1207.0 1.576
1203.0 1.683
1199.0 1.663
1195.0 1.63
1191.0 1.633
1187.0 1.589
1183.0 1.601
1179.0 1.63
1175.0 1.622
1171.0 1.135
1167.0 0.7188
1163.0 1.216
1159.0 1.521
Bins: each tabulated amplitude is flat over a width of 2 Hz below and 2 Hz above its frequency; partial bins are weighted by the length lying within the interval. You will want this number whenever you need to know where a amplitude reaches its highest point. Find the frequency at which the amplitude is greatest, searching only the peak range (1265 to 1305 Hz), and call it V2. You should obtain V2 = 1287.0 Hz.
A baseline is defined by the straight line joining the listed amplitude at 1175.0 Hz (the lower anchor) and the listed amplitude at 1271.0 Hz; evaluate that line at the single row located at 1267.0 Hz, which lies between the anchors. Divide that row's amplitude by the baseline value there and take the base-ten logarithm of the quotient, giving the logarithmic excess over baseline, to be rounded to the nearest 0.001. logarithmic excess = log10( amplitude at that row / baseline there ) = 0.012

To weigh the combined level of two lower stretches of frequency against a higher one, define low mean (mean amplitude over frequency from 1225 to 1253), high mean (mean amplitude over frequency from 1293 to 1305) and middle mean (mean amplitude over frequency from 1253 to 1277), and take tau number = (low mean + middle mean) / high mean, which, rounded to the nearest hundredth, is 2.18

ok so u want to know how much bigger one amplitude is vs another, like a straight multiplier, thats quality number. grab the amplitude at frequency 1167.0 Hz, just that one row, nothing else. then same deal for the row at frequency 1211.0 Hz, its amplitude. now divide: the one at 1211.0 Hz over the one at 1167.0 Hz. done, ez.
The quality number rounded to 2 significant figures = 1.9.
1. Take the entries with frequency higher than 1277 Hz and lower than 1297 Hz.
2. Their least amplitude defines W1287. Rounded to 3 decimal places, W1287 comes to 1.501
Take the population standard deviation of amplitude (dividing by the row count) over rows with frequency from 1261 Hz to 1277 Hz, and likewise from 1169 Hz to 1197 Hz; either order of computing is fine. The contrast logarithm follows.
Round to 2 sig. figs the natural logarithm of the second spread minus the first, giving -2.0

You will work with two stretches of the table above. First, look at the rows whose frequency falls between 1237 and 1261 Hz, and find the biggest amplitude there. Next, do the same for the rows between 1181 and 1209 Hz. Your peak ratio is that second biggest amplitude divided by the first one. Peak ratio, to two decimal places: 0.97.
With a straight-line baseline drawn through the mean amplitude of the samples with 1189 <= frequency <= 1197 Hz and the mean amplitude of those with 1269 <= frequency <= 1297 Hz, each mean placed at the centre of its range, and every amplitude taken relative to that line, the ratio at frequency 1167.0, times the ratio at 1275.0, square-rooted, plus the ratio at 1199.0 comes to 1.67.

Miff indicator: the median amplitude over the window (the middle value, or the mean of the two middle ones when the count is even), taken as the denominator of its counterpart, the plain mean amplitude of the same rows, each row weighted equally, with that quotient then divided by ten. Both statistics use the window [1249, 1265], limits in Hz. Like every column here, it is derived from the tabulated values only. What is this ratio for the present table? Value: 0.099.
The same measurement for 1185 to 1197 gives 0.099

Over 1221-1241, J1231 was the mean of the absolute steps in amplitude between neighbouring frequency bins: 0.084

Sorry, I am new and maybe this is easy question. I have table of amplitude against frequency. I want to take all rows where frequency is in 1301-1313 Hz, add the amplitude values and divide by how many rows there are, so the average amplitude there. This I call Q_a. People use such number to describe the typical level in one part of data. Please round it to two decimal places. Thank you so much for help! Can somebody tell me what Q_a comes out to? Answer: 1.53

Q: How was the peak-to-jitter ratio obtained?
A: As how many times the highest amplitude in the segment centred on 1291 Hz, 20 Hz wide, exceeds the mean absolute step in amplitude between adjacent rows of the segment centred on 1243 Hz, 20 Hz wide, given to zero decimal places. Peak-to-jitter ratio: 30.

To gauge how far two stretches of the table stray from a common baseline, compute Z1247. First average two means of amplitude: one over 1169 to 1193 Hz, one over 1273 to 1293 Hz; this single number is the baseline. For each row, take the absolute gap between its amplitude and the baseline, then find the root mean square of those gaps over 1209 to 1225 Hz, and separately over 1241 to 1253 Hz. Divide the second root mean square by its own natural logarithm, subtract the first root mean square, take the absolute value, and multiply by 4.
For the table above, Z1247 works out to 1.23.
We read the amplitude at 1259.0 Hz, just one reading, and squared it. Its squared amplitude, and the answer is 2.88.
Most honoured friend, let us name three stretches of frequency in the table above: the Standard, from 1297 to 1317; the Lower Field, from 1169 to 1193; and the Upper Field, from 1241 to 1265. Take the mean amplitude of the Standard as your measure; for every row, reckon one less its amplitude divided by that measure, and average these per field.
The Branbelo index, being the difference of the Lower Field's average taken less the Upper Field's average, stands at 0.10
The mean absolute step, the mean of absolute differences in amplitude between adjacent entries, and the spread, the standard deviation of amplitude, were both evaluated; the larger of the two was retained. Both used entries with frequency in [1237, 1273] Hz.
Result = 0.04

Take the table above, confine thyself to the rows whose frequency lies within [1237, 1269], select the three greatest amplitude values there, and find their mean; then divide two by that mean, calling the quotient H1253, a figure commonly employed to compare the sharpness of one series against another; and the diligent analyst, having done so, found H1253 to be 1.17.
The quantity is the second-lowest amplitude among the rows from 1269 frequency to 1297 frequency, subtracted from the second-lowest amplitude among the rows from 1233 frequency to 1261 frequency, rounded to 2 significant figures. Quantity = 0.13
